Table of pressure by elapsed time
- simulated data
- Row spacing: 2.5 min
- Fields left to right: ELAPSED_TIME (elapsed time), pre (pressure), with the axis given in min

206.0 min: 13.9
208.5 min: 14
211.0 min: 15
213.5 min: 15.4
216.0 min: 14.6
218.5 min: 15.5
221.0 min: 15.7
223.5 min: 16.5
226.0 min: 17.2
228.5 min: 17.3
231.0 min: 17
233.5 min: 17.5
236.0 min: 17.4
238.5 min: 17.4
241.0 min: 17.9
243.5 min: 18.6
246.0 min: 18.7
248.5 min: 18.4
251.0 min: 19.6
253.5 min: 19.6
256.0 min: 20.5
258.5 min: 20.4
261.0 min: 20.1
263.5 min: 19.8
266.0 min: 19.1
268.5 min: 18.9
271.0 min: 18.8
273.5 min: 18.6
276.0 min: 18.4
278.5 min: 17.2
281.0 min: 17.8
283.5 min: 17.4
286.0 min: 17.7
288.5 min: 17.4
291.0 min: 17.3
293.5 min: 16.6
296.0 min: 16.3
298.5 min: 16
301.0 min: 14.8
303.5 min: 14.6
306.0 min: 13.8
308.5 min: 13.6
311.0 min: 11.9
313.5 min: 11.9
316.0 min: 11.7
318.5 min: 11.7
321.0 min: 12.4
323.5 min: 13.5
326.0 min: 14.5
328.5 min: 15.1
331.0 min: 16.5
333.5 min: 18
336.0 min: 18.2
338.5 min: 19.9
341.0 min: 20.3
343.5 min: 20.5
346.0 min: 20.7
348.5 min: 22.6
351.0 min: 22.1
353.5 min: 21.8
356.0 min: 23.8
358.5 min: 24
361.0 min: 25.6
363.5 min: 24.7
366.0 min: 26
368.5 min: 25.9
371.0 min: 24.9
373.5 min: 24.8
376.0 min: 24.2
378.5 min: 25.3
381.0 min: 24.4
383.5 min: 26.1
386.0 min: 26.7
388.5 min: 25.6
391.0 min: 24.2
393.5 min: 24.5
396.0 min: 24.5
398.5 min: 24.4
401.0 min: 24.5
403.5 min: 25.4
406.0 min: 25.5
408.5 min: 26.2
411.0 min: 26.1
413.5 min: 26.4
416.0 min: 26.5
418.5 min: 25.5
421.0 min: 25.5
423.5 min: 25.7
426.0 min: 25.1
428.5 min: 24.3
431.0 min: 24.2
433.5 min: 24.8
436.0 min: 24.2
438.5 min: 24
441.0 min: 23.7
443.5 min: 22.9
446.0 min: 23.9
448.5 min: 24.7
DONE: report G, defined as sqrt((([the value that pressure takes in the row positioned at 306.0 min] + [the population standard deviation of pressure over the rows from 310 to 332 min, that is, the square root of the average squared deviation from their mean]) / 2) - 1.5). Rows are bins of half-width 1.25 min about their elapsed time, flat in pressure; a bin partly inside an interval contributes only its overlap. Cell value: 2.5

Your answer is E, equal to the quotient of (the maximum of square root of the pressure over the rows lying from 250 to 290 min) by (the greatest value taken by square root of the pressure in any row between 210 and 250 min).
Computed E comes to 1.05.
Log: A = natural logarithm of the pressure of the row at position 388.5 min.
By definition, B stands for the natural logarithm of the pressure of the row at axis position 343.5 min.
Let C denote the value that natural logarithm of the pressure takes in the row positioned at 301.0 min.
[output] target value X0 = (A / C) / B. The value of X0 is 0.40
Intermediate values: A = 3.24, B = 3.02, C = 2.69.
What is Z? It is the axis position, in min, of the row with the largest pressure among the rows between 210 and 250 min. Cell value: 246.0 min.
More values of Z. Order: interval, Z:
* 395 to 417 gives 416.0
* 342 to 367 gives 366.0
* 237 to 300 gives 256.0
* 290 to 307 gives 291.0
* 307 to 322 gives 308.5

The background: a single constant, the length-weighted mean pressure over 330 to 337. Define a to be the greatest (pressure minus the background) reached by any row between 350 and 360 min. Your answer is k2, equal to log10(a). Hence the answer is 0.81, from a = 6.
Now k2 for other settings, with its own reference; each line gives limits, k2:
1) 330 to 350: 0.70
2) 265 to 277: 0.18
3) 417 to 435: 0.91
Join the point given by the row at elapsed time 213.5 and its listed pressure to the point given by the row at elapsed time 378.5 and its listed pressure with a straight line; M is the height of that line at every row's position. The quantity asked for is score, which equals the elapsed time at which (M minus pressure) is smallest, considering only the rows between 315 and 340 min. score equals 338.5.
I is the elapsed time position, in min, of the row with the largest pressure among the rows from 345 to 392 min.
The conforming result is 386.0 min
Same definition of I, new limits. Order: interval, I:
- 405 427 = 416.0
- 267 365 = 361.0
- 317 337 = 336.0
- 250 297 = 256.0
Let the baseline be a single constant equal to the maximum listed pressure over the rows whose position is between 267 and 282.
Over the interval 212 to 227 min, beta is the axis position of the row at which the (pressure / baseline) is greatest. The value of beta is 226.0 min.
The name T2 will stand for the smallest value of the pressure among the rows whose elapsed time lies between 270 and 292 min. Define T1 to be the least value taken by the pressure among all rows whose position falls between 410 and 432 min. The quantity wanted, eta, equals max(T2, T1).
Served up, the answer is 24.2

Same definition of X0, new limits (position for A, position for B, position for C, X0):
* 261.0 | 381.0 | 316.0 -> 0.38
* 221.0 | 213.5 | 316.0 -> 0.41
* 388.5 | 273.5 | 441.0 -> 0.35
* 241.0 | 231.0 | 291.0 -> 0.36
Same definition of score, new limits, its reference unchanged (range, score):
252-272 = 256.0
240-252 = 251.0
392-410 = 408.5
